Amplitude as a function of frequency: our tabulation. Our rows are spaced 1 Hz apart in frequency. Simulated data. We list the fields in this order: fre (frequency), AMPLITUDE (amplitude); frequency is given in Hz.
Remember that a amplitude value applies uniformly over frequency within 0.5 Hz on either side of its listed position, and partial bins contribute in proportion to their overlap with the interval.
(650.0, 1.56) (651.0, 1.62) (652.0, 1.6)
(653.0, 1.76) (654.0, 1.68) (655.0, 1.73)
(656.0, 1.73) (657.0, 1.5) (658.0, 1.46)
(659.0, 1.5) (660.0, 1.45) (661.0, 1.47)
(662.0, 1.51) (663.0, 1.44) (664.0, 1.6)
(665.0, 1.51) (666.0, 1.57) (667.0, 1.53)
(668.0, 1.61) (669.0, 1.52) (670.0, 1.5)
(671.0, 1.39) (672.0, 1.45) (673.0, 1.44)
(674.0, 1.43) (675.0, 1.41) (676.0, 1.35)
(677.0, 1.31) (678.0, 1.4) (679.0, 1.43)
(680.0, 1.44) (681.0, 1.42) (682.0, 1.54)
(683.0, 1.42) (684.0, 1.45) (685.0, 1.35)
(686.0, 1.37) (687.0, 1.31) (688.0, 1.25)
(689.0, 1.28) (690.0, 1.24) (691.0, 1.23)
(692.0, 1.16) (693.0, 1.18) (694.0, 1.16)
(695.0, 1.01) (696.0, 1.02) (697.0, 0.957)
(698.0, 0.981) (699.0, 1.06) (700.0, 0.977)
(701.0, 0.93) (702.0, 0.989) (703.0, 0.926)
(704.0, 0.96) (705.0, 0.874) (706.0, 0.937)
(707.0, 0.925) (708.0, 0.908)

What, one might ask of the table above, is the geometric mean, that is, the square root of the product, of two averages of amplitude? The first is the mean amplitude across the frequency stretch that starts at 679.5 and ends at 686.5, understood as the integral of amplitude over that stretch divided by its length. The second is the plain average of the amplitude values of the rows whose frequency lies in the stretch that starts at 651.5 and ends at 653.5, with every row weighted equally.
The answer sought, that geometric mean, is 1.55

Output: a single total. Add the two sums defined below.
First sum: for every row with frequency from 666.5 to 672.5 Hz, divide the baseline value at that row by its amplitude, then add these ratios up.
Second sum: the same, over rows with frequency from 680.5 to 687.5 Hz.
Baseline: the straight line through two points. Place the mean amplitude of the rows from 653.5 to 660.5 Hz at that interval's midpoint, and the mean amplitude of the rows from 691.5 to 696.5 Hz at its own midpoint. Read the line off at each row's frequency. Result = 11.8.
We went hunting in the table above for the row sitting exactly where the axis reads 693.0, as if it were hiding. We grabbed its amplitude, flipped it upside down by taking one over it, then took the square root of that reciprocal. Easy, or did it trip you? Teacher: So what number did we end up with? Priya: 0.92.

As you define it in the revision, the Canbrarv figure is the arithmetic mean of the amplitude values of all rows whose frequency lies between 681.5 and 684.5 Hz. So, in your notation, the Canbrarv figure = 1.47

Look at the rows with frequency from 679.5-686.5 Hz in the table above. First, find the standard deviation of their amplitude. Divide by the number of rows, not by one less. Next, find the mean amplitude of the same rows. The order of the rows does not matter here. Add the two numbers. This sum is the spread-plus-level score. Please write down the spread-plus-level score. 1.48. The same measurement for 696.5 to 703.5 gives 1.02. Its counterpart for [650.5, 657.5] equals 1.75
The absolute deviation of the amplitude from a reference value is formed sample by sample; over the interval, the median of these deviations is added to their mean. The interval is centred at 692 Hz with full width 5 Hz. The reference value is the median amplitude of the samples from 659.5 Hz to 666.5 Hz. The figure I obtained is 0.65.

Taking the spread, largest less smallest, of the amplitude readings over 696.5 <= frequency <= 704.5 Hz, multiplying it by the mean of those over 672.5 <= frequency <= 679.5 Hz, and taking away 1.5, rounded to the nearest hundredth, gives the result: -1.31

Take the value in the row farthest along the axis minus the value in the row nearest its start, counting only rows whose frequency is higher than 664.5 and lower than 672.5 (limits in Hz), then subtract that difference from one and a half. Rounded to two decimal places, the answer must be 1.56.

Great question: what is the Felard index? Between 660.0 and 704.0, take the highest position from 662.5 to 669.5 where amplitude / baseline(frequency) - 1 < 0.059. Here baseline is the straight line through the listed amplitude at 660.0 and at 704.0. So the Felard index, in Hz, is 663.0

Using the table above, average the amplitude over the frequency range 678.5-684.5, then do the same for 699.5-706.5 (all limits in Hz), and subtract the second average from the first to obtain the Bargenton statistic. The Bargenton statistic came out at 0.51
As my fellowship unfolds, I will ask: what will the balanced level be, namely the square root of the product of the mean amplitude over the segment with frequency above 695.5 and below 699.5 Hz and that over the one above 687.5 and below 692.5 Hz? 1.1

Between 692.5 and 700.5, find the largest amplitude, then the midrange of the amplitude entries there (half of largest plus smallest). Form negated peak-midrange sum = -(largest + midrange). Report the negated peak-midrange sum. -2.2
